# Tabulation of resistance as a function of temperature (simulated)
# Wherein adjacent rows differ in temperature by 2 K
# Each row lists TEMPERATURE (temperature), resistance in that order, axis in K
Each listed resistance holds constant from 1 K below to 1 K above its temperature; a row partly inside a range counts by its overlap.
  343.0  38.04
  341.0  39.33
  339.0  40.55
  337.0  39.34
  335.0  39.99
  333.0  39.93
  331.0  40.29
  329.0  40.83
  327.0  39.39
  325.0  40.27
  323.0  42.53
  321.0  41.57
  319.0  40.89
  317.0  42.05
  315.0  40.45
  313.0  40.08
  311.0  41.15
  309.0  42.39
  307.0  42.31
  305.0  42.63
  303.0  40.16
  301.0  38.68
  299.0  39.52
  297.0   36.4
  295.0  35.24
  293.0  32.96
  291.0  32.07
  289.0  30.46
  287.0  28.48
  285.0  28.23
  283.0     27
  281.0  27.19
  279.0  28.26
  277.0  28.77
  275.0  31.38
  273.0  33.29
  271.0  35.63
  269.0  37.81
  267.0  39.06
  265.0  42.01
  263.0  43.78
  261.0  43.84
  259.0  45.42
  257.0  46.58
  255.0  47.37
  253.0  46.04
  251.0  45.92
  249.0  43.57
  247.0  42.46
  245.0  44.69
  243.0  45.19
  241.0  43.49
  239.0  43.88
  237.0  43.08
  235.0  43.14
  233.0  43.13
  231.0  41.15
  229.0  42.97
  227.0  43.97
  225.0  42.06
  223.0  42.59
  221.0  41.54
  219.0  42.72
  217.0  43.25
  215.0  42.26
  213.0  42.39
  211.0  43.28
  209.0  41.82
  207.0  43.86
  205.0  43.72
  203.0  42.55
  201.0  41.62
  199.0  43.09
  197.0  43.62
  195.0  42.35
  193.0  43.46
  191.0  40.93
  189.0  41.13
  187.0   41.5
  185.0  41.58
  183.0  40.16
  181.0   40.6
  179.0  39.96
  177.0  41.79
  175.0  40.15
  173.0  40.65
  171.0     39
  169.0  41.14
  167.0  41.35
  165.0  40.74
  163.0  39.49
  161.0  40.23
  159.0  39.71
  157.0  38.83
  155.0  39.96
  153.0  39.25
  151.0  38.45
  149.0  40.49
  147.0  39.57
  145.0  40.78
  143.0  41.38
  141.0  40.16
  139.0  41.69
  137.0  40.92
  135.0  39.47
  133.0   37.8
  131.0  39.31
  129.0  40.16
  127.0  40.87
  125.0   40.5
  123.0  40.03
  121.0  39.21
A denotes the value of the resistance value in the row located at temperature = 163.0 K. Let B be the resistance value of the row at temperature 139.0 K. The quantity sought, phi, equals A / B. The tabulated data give 0.95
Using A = 39.49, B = 41.69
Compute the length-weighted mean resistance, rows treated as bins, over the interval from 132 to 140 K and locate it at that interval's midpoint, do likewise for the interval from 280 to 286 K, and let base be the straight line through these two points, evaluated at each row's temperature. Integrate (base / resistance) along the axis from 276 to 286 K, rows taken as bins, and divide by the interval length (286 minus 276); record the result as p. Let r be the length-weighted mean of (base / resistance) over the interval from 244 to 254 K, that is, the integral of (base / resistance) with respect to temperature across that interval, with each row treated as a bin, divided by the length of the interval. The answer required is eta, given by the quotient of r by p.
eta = 0.69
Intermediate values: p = 0.992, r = 0.68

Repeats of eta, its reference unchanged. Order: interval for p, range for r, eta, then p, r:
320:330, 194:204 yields 1.39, 0.584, 0.81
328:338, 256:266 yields 1.14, 0.579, 0.66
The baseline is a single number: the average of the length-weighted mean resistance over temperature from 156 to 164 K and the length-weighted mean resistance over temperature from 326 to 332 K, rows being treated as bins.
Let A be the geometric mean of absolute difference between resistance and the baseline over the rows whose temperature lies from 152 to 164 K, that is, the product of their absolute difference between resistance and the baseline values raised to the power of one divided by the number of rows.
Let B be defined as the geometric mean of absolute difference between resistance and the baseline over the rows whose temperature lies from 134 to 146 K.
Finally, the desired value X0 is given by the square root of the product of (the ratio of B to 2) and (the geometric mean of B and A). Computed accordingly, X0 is 0.46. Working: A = 0.3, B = 0.8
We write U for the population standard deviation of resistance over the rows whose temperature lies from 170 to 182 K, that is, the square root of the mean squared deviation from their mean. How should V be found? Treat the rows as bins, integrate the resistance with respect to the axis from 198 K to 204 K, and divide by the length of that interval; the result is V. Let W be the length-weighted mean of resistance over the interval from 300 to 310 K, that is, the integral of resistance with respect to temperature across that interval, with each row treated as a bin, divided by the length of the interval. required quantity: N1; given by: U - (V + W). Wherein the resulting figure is -82.8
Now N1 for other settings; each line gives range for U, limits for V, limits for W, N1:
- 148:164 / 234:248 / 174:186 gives -83.8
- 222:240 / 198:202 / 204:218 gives -84.5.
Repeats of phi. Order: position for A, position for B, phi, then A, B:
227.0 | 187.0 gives 1.06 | 43.97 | 41.5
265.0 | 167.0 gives 1.02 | 42.01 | 41.35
